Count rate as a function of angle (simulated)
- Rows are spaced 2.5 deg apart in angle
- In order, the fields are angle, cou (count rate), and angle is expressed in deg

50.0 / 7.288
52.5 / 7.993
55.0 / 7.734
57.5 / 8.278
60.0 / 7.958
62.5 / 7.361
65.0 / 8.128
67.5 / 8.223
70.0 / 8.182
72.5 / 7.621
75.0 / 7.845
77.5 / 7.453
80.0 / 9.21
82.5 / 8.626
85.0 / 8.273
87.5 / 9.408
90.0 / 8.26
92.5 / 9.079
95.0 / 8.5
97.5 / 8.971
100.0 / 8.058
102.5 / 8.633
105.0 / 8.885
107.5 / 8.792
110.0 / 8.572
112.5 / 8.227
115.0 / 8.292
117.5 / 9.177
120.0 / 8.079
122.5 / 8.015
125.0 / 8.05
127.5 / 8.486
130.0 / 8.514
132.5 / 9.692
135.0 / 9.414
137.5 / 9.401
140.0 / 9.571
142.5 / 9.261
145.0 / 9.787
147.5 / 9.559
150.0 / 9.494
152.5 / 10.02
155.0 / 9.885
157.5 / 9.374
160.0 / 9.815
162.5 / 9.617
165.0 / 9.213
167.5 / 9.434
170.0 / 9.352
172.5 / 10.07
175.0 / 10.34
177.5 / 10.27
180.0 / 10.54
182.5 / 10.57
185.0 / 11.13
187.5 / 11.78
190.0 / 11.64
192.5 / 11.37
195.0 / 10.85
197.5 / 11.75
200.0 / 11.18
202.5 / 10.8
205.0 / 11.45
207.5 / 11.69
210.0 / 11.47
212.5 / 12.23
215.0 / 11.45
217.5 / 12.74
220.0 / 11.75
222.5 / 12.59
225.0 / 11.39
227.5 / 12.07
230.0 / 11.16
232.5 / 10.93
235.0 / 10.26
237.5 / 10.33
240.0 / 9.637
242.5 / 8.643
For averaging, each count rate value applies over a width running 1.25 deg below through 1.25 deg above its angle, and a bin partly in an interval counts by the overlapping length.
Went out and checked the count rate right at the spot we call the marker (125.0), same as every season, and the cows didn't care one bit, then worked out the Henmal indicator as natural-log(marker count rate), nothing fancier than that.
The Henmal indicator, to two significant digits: 2.1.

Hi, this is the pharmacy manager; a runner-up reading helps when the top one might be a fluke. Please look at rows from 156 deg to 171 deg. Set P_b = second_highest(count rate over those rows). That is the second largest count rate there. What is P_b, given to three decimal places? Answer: 9.617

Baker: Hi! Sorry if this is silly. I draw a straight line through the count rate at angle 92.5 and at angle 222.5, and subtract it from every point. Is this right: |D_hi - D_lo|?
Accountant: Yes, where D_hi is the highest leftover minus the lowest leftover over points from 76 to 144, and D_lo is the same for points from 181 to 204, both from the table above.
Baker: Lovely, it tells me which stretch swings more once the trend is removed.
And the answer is 1.0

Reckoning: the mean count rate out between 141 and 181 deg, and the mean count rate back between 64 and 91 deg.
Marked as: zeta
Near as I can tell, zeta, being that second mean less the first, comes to -1.5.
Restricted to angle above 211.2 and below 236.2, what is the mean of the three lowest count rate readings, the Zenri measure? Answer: 10.8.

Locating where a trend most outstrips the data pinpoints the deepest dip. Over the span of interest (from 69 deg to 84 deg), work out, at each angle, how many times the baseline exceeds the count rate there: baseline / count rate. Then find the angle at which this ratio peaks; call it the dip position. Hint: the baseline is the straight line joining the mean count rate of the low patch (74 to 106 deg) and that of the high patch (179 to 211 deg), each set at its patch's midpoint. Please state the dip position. 77.5 deg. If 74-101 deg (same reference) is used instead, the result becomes 77.5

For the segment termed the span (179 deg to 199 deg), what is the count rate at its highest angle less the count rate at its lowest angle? 1.2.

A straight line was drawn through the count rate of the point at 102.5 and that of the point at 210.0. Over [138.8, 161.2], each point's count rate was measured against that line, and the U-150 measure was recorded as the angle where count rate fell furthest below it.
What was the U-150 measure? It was 157.5 deg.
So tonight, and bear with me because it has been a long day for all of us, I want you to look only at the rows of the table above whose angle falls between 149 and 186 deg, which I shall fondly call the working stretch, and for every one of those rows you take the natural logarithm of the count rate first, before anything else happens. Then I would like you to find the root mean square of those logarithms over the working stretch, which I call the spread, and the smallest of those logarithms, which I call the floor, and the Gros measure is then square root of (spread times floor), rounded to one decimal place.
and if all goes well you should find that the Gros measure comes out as 2.3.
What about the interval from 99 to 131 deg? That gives 2.1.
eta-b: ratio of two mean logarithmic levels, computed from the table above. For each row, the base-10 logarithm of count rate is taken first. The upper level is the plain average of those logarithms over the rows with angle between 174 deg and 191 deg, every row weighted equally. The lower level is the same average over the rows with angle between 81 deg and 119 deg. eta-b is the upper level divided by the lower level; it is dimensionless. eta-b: 1.11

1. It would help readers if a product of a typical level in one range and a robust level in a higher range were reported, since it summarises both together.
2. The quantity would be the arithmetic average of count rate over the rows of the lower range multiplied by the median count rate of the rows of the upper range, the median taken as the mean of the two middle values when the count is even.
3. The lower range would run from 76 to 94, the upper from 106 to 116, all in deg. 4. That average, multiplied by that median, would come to 73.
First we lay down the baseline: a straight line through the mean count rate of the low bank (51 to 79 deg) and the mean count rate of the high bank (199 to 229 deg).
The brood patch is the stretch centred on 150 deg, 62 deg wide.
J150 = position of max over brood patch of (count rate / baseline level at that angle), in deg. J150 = 132.5 deg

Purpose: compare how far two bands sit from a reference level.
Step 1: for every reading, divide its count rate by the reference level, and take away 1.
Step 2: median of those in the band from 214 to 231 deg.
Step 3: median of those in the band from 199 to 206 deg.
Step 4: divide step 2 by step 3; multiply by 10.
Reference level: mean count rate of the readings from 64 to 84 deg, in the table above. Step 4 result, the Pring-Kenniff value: 12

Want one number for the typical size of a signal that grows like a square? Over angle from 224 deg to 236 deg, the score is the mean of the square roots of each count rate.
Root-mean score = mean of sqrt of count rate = 3.34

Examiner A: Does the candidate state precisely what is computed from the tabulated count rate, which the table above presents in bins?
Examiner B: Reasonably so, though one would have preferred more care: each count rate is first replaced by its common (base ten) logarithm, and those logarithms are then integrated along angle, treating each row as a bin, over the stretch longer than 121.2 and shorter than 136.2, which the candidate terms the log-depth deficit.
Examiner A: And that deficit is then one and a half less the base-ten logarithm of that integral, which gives 0.352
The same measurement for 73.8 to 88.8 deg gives 0.357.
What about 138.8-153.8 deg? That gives 0.331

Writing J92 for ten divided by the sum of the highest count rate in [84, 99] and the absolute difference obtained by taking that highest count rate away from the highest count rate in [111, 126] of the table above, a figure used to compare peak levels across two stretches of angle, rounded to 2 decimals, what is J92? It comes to 1.04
